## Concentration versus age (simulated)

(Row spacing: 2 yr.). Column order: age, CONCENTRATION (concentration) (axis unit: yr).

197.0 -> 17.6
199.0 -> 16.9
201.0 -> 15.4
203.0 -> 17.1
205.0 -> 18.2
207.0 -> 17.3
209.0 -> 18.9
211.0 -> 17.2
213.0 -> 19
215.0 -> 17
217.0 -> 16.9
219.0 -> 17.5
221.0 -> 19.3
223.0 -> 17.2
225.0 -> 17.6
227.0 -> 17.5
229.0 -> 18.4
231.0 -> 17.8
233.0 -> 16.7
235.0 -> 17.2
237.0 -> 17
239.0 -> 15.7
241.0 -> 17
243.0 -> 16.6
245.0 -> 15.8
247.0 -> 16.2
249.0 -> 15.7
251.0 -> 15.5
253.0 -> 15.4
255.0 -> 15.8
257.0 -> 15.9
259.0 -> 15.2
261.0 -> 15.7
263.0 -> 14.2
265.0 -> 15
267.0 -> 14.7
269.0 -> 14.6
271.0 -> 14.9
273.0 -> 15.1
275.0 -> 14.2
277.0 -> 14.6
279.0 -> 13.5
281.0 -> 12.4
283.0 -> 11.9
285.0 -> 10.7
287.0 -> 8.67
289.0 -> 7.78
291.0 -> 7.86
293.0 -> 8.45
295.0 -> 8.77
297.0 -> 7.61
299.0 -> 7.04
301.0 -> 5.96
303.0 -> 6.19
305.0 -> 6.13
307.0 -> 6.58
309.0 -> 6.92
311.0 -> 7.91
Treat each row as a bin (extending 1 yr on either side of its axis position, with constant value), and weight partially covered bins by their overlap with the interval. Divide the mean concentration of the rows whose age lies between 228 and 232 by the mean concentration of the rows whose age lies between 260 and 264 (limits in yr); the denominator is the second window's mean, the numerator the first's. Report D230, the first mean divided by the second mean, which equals 1.21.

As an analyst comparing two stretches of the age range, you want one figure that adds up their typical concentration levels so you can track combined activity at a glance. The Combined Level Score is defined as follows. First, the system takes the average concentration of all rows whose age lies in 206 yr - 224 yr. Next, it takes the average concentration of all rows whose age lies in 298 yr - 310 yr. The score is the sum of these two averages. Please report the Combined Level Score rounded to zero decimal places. 24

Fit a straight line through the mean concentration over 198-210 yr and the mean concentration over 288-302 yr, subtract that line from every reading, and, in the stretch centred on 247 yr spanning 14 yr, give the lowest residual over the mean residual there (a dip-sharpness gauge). 0.87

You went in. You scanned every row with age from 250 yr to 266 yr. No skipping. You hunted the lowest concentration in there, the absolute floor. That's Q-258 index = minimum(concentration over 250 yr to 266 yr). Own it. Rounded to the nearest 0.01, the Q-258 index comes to 14.20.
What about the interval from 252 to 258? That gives 15.40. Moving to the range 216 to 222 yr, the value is 16.90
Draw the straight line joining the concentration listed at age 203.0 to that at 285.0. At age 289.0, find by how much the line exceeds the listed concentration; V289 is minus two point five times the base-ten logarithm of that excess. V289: -1.0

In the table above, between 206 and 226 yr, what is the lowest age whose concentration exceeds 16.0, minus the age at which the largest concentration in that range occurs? -14 yr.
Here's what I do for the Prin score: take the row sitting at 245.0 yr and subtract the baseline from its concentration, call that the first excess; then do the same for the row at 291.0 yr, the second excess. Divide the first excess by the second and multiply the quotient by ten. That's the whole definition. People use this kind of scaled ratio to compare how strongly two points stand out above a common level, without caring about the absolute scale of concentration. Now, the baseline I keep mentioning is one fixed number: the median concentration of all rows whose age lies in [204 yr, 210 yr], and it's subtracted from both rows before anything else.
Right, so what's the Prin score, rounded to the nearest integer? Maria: 2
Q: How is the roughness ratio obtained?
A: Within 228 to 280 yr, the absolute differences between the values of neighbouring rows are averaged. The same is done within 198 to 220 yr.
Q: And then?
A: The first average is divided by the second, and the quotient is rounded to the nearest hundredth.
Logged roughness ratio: 0.45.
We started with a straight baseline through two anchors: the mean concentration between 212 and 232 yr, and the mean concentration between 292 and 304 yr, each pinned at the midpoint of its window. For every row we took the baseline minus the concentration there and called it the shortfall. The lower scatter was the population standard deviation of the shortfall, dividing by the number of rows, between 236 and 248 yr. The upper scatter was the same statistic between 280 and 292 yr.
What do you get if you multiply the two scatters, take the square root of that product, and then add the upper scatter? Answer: 2.3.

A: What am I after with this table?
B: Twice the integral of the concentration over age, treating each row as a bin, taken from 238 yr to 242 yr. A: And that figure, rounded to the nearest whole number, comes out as 131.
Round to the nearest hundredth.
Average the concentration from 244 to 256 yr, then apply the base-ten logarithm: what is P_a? 1.20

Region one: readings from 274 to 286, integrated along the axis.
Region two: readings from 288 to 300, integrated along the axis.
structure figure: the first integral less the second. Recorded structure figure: 60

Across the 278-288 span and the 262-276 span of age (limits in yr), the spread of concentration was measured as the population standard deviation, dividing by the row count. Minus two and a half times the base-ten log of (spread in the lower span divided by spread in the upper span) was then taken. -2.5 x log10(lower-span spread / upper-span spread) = 1.7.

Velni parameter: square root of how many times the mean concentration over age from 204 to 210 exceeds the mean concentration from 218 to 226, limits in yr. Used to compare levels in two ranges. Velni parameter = 1.01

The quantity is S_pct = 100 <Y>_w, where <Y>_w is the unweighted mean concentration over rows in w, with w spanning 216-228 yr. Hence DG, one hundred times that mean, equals 1767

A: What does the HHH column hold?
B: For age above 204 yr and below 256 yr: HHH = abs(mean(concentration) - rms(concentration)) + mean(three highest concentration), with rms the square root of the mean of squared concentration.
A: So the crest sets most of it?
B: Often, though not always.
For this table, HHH 19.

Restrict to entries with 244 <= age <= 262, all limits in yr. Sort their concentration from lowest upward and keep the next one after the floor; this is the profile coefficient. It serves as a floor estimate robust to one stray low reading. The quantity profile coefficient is 15.4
